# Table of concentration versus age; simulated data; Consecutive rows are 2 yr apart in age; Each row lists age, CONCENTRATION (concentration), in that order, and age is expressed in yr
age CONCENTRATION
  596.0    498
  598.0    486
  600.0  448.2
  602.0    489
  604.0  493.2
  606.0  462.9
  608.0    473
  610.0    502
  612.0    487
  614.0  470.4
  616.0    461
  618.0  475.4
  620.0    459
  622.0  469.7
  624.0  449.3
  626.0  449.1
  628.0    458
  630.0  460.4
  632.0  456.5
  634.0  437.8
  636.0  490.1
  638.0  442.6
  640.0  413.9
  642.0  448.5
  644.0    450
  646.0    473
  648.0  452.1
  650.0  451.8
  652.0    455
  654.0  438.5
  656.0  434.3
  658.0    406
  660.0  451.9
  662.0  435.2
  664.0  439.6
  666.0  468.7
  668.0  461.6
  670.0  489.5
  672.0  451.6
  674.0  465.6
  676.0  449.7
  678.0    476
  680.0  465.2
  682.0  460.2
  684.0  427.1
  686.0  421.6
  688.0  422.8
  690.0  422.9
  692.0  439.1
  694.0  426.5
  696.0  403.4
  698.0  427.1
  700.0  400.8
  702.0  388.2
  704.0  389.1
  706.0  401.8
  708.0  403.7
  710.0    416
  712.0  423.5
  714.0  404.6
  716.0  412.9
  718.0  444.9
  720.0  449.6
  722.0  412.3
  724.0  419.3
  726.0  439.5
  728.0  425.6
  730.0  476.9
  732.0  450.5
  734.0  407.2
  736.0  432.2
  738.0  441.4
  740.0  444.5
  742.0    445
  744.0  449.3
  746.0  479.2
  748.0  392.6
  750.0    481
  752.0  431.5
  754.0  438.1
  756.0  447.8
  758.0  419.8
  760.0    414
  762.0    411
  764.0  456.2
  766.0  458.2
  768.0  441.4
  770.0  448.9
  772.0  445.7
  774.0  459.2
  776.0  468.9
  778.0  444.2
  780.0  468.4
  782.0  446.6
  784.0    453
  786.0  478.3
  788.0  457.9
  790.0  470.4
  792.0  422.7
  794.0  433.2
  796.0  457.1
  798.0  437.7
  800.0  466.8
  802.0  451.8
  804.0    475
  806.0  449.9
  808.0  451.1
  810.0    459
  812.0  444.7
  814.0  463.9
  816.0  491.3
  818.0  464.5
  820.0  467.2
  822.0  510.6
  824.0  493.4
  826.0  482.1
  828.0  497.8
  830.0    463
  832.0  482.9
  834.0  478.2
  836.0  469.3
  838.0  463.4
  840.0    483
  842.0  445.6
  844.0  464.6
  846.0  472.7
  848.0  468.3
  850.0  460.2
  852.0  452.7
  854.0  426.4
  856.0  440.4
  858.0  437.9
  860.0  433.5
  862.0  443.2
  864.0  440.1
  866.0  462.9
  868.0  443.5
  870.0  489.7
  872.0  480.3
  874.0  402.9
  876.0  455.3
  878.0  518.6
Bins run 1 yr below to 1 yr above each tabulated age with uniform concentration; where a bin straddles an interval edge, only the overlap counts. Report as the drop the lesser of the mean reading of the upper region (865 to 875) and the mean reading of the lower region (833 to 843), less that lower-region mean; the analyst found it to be -12.0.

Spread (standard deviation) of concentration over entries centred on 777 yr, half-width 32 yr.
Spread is 21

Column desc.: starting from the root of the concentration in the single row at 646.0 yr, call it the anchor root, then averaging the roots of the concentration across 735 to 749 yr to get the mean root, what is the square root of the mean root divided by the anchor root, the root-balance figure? 0.98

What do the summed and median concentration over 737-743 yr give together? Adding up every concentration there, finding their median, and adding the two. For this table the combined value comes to 1775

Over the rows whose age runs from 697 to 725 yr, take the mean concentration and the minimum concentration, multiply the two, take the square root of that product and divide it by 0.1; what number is 4008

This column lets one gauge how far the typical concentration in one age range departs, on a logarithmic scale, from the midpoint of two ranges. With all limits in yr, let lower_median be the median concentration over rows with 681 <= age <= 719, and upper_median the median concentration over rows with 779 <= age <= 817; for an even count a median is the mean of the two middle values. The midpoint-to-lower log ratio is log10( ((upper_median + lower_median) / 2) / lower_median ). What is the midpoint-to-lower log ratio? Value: 0.018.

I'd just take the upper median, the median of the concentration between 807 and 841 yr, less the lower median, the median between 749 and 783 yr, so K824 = 23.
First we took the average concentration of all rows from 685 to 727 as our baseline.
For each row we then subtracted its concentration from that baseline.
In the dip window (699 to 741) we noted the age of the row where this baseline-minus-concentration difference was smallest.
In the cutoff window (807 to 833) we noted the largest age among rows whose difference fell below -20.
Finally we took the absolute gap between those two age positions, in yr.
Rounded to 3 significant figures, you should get 102 yr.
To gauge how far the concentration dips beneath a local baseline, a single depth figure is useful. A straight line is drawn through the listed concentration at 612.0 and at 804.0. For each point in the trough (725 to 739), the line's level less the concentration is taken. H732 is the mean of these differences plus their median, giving 81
